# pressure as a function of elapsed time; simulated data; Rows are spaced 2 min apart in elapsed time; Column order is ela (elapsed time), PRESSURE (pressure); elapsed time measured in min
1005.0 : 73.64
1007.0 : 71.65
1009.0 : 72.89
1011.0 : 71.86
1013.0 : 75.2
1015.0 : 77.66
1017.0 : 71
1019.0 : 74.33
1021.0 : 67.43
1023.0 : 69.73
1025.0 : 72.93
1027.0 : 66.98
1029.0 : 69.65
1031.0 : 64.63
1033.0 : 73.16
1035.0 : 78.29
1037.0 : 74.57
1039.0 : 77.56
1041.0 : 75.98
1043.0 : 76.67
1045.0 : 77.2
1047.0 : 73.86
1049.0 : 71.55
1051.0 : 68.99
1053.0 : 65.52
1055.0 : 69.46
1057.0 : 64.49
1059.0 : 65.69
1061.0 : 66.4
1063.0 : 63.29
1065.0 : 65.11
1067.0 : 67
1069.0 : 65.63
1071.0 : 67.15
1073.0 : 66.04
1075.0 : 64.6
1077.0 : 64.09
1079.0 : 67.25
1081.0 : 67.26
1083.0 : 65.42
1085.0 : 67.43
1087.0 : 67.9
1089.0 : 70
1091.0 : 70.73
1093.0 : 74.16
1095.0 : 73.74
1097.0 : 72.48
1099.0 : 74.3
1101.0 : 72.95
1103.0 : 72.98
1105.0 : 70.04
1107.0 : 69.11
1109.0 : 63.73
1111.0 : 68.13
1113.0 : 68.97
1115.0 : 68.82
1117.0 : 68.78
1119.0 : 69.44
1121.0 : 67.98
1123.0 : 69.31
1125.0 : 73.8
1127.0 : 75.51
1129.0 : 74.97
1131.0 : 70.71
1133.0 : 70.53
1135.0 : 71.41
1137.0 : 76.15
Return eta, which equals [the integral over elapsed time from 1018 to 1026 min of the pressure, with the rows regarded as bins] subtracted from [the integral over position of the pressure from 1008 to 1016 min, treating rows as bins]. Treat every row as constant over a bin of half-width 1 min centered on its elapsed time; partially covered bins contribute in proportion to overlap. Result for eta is 26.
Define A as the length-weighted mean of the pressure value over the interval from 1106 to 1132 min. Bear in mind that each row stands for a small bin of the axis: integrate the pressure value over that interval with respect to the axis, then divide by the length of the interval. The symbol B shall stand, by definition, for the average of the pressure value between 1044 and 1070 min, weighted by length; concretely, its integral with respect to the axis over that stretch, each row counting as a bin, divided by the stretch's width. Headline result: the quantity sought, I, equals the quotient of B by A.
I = 0.97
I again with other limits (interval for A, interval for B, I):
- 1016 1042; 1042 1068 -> 0.96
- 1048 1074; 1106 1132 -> 1.05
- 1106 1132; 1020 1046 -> 1.04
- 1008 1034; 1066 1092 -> 0.94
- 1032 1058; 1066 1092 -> 0.92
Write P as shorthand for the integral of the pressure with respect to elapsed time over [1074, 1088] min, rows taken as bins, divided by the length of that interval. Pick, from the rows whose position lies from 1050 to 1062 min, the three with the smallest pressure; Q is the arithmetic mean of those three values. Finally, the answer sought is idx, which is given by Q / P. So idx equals 0.98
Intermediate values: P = 66.3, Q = 65.2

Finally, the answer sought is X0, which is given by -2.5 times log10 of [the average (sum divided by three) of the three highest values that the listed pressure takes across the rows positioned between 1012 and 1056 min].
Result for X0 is -4.728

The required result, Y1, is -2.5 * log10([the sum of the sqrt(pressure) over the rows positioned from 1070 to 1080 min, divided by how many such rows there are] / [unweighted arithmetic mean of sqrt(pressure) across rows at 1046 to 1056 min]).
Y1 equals 0.03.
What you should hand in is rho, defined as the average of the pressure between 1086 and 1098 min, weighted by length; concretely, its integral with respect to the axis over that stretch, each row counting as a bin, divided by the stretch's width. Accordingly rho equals 71.5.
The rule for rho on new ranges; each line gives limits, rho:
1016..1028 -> 70.4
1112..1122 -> 68.8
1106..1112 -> 67.0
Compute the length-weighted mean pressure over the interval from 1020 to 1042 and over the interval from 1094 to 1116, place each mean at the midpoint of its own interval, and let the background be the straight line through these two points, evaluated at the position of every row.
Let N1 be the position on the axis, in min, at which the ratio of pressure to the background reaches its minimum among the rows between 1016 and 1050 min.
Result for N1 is 1031.0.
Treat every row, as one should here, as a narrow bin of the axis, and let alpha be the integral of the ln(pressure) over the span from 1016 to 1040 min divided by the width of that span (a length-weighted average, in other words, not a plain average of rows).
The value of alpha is 4.27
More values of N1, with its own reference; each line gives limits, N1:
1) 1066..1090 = 1077.0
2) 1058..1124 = 1063.0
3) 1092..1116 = 1109.0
